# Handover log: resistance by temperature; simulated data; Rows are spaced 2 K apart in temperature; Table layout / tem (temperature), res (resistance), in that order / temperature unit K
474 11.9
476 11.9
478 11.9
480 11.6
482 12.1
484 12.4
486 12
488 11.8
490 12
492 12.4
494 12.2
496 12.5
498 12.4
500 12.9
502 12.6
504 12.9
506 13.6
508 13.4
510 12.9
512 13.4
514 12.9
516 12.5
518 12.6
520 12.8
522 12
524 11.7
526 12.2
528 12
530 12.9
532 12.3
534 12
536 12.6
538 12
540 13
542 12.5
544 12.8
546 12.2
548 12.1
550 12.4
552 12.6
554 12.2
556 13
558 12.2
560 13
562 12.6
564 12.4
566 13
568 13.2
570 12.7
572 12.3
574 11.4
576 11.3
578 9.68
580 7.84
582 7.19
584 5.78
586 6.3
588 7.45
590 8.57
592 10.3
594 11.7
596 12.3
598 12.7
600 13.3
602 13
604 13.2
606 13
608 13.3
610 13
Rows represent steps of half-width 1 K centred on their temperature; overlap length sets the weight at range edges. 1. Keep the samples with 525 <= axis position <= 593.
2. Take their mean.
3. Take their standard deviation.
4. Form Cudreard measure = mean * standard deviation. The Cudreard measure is 24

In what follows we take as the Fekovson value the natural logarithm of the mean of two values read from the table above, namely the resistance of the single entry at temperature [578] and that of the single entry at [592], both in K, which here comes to 2.30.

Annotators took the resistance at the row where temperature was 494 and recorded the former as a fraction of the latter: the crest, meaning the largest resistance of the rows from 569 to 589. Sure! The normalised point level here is 0.96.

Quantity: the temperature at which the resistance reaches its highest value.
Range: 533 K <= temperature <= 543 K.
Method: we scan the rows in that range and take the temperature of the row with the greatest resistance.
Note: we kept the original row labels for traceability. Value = 540 K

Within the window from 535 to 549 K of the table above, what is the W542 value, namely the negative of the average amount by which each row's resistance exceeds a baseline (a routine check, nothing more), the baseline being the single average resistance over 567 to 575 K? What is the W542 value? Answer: -0.1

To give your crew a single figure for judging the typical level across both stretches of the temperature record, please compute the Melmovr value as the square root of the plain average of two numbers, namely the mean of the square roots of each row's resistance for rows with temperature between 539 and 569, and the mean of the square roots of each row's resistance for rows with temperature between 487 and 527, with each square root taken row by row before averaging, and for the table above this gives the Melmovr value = 1.884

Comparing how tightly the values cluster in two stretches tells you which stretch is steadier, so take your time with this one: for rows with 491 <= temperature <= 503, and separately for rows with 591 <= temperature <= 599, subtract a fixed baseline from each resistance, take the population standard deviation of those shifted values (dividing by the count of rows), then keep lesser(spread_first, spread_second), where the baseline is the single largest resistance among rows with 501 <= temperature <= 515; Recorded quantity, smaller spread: 0.216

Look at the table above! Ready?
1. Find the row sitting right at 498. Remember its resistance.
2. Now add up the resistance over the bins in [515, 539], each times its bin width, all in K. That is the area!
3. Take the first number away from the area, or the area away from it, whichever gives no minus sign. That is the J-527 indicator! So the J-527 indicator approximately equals 283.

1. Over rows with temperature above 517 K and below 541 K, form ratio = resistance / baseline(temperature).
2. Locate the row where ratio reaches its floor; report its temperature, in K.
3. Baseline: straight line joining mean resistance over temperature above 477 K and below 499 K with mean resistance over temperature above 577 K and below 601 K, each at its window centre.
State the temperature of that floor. 524 K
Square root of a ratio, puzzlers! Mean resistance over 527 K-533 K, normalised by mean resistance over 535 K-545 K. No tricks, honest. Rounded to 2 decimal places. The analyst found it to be 0.99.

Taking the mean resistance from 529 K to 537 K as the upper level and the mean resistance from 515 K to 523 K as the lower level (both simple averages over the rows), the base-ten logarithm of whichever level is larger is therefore 1.10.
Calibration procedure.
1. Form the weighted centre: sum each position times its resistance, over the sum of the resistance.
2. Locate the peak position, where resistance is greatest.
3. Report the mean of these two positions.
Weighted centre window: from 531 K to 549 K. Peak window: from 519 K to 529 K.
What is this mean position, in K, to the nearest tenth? 530.0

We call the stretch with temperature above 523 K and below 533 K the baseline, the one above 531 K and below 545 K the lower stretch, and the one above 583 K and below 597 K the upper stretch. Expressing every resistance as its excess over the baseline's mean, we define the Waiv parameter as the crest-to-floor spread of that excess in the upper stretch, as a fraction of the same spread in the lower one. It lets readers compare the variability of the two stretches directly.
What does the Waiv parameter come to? 6.5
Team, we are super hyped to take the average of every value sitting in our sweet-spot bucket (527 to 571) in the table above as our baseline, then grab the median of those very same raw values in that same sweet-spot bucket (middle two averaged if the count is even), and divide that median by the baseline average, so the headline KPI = 1.00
